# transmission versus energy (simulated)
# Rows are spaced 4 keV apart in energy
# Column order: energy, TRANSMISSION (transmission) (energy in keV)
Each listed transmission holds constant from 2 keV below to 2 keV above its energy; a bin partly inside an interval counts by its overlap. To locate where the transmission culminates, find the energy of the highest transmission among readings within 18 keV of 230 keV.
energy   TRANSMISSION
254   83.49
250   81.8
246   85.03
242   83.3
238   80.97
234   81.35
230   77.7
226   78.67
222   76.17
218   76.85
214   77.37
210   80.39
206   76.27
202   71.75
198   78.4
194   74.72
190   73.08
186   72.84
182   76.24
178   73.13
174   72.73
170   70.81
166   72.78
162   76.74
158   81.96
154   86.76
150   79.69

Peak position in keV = 246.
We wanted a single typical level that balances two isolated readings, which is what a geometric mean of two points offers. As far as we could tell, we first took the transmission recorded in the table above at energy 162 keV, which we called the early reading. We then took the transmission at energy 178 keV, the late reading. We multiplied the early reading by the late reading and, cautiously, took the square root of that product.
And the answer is 75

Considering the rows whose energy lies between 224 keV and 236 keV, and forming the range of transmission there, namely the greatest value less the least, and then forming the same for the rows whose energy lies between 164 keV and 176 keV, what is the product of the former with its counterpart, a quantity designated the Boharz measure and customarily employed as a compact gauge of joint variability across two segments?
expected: 7.19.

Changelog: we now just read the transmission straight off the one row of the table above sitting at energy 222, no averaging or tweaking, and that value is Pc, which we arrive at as 76.17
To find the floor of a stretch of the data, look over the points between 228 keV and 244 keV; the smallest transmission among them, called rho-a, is 77.7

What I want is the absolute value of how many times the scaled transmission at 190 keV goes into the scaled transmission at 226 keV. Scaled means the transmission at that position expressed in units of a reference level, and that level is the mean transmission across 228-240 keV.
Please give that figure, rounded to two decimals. 1.08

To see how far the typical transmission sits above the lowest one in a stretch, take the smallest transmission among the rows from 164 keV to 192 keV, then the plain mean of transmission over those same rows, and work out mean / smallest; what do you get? 1.032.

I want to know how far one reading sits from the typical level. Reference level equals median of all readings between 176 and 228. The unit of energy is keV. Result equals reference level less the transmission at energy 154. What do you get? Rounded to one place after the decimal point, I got -10.5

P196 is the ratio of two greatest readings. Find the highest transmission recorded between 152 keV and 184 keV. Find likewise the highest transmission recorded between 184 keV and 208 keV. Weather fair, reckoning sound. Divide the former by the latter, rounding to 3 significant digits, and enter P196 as 1.11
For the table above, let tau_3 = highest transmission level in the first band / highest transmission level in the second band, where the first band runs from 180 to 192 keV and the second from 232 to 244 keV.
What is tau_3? 0.92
